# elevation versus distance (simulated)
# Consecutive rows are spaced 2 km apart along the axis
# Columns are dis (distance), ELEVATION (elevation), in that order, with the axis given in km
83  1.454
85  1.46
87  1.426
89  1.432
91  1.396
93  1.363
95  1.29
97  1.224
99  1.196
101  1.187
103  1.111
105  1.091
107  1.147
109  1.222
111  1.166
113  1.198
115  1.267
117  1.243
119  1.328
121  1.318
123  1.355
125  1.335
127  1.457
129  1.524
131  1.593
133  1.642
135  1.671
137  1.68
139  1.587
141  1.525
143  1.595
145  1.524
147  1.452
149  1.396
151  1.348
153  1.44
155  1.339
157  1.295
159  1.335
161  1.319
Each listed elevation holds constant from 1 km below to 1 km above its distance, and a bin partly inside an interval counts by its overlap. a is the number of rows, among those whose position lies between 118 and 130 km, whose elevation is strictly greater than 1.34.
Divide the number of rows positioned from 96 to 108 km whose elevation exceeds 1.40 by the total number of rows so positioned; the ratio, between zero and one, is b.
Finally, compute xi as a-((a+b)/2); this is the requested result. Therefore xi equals 1.5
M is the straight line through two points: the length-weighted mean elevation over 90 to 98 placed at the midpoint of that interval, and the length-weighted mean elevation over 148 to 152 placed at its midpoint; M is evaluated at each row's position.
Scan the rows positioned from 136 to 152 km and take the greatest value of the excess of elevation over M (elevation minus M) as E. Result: 0.32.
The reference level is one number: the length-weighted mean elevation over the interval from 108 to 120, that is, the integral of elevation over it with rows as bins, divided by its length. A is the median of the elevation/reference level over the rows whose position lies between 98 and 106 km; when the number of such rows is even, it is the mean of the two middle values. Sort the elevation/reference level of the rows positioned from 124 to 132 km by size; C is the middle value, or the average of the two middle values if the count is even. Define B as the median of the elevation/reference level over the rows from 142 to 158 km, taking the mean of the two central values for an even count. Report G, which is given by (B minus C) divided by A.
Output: -0.1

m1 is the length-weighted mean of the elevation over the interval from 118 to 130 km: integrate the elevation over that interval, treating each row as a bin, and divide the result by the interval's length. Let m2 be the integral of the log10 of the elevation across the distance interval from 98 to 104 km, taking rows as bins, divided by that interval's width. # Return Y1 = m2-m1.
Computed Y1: -1.32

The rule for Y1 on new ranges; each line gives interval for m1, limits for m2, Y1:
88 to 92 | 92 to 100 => -1.31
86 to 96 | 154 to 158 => -1.26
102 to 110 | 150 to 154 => -1.00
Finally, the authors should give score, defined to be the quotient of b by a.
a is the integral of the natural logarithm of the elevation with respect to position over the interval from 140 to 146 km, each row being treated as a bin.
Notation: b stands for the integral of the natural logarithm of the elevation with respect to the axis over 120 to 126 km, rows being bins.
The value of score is 0.66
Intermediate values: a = 2.6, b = 1.74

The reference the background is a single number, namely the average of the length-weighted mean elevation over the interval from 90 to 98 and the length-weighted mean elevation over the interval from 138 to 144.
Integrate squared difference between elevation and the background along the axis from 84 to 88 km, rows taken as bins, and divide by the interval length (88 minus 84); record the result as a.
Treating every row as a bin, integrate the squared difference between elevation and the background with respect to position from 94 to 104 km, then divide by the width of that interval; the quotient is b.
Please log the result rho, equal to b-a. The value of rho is 0.062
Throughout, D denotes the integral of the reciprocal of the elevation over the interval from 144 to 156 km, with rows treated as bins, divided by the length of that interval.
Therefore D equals 0.71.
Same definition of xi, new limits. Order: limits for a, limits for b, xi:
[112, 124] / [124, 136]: 0.1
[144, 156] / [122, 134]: 2.2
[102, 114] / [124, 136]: -0.4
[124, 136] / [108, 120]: 2.5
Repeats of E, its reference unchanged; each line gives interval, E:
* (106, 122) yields -0.01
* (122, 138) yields 0.32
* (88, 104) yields 0.12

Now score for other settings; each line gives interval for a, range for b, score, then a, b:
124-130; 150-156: 0.88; 2.2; 1.91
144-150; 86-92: 0.93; 2.3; 2.10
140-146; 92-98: 0.58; 2.6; 1.53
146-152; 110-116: 0.57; 2.0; 1.14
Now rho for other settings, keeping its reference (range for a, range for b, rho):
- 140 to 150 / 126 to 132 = 0.002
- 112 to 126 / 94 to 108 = 0.049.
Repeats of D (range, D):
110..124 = 0.79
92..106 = 0.83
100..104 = 0.87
